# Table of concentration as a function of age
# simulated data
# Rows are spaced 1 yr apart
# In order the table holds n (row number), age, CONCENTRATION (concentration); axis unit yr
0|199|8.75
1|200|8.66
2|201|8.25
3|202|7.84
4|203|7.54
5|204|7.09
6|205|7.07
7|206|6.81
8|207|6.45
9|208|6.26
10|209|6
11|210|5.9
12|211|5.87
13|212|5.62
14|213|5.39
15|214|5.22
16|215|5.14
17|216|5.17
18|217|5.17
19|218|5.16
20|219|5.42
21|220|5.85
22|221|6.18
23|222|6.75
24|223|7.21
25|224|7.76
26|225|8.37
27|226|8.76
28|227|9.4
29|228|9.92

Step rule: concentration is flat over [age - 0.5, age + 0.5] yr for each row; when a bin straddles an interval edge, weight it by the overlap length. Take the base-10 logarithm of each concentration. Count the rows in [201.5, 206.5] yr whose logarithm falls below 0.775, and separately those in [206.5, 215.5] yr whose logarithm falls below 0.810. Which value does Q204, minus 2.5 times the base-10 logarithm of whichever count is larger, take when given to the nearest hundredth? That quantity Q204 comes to -2.39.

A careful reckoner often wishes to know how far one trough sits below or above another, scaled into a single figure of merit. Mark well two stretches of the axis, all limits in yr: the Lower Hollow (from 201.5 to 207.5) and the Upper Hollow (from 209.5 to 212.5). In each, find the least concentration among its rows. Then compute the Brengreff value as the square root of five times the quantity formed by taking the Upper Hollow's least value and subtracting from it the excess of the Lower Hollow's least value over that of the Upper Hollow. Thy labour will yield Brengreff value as 4.9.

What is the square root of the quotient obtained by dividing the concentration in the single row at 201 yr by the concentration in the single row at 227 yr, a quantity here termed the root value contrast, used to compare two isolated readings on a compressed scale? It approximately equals 0.94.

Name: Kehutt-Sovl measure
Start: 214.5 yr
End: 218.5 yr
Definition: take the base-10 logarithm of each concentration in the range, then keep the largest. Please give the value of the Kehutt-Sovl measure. 0.71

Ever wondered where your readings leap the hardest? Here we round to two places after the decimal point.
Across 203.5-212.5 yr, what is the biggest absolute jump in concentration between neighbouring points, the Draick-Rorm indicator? 0.36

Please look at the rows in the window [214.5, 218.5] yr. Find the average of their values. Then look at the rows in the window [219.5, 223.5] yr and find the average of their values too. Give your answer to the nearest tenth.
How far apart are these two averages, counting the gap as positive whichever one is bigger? 1.3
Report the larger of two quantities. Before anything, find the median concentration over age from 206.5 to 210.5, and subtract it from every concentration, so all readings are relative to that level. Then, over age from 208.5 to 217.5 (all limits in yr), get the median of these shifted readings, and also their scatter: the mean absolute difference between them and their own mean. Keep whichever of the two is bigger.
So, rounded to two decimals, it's 0.31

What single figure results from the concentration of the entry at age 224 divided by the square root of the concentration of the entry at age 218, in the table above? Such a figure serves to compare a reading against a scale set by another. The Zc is 3.4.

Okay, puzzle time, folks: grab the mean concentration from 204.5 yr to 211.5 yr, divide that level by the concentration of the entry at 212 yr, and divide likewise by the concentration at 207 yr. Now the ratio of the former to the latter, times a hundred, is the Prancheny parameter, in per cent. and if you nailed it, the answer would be 115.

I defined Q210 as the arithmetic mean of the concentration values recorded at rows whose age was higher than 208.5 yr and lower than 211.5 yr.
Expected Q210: 5.9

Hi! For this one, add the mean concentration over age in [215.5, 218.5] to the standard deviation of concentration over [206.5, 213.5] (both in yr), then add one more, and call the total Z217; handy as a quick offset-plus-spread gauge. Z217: 6.5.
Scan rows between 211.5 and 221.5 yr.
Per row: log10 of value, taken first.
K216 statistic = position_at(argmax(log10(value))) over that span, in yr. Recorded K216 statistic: 221 yr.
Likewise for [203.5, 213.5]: 204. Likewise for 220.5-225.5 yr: 225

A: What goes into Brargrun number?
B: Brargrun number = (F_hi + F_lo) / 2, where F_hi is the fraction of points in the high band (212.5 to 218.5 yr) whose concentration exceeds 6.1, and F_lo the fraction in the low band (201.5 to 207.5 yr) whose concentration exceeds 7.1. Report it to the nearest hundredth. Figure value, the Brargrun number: 0.17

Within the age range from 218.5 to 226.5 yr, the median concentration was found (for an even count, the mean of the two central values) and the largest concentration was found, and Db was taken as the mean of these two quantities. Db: 7.9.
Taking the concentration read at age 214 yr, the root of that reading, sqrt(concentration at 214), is 2.28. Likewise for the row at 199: 2.96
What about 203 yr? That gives 2.75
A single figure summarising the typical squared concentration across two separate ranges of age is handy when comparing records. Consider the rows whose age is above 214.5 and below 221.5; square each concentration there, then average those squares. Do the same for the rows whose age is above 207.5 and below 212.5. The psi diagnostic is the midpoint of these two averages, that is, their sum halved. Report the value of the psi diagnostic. 32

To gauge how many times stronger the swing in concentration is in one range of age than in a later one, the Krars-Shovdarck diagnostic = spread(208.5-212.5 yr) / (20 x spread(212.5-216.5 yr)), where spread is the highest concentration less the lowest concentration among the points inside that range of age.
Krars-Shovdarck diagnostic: 0.076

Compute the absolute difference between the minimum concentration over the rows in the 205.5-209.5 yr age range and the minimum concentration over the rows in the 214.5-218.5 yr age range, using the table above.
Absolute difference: 0.86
